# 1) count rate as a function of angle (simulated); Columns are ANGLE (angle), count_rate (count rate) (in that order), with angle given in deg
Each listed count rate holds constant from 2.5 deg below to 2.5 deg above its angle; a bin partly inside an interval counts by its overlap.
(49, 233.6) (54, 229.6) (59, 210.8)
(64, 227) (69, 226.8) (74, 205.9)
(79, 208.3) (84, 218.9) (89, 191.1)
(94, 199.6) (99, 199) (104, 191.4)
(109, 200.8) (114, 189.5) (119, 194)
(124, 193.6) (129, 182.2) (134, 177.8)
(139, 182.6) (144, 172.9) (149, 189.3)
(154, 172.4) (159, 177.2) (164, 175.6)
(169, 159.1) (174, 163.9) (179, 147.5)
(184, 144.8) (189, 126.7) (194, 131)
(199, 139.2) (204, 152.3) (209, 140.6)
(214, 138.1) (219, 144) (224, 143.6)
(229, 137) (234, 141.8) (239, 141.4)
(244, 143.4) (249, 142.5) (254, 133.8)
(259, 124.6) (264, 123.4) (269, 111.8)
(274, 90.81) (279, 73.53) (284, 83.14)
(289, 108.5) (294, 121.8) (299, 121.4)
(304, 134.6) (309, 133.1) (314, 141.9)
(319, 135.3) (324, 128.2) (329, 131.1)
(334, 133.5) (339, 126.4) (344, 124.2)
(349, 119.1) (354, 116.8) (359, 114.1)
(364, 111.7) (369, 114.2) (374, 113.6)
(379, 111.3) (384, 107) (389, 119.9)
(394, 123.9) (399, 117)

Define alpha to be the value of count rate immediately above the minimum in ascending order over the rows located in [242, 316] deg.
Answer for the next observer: 83.14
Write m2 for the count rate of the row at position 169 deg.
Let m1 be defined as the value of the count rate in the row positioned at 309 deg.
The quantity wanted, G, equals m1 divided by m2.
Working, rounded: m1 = 133.1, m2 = 159.1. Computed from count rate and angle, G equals 0.8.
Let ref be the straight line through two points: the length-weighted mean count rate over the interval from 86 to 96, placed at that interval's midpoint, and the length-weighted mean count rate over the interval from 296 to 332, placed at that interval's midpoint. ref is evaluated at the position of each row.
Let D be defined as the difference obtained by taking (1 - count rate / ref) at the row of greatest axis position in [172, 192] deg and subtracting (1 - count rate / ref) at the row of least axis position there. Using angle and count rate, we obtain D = 0.20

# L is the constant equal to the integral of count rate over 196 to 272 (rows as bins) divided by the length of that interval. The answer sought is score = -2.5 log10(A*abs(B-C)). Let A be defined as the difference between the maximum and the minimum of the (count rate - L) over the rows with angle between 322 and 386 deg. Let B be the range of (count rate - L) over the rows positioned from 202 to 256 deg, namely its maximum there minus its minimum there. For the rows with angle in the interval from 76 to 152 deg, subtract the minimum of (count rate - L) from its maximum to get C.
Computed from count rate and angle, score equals -7.16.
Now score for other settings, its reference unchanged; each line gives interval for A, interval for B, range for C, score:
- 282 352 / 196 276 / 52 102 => -7.83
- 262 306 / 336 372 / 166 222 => -7.85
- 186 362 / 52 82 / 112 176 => -7.36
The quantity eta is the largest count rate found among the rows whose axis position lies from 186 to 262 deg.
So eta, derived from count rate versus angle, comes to 152.3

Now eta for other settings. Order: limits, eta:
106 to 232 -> 200.8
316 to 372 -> 135.3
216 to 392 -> 144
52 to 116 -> 229.6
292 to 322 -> 141.9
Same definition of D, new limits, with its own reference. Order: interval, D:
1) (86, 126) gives -0.07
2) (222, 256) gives 0.01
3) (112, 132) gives 0.02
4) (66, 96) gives 0.10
